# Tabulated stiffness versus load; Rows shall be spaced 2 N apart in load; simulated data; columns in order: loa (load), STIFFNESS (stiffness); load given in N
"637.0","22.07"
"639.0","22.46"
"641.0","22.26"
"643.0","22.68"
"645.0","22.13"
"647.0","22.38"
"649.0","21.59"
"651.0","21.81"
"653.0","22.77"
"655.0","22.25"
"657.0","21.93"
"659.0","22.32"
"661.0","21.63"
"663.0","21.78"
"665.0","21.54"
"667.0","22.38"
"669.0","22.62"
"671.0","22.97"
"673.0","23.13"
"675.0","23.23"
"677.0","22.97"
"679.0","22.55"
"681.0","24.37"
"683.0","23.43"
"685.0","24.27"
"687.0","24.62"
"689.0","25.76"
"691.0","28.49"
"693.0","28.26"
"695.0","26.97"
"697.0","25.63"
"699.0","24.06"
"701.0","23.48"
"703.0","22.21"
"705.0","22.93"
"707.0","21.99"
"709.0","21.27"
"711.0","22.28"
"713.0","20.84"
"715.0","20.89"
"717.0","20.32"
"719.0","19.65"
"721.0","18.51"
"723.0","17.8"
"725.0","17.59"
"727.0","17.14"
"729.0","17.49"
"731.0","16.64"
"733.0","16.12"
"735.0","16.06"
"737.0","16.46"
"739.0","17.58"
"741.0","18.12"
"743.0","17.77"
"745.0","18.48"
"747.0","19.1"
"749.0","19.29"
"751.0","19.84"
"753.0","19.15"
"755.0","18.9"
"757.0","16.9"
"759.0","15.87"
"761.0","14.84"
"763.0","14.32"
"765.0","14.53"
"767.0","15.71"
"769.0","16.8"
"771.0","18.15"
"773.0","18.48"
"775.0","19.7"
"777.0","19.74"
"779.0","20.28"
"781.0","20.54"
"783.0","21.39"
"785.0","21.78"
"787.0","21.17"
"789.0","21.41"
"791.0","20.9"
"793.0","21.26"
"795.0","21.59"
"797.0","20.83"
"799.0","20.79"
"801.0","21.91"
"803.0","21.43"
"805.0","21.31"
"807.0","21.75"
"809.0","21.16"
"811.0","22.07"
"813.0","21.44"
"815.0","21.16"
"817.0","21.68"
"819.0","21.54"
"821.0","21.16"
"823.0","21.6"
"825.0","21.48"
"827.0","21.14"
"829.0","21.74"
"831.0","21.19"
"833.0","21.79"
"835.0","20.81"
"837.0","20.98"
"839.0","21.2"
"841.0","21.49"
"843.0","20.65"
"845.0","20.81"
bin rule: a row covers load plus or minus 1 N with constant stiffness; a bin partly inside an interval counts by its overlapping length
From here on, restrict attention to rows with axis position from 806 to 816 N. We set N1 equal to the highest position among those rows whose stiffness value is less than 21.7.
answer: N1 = 815.0 N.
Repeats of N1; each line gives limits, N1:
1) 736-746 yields 745.0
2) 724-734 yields 733.0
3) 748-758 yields 757.0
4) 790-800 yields 799.0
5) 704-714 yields 713.0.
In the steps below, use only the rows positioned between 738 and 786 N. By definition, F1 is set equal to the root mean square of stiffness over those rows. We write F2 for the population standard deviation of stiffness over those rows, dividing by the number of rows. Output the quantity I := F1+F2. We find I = 20.4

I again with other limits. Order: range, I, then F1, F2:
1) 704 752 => 21.0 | 19.0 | 1.97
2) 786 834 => 21.7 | 21.4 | 0.33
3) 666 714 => 25.8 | 23.9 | 1.96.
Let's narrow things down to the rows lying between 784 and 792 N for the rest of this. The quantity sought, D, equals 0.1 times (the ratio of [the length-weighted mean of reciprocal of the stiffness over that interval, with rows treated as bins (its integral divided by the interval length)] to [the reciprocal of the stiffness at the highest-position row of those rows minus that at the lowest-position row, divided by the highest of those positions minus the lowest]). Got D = 15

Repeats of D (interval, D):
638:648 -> 225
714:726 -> 6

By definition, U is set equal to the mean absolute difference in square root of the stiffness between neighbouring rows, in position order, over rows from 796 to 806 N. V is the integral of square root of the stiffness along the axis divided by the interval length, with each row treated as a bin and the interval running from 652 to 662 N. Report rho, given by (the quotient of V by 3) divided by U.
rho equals 33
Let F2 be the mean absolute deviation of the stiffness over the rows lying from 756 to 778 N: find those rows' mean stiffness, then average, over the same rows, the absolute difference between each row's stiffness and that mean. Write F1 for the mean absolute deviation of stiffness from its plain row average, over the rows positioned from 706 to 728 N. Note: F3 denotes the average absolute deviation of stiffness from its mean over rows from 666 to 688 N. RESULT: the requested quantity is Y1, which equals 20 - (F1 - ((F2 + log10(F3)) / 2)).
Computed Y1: 19.2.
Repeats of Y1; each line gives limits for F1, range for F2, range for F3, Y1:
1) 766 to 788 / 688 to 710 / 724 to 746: 19.4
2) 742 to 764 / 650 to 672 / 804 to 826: 18.3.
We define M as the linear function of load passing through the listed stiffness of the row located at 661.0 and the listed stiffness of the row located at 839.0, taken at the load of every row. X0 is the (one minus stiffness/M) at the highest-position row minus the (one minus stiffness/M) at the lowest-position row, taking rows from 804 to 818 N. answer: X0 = -0.019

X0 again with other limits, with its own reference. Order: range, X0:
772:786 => -0.156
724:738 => 0.052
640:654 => -0.025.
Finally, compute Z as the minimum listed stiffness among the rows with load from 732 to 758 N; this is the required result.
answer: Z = 16.06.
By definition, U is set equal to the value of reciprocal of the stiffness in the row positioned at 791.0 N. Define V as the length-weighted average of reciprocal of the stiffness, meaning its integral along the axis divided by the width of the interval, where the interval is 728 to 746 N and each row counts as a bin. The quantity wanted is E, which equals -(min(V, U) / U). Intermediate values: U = 0.048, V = 0.058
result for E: -1.00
